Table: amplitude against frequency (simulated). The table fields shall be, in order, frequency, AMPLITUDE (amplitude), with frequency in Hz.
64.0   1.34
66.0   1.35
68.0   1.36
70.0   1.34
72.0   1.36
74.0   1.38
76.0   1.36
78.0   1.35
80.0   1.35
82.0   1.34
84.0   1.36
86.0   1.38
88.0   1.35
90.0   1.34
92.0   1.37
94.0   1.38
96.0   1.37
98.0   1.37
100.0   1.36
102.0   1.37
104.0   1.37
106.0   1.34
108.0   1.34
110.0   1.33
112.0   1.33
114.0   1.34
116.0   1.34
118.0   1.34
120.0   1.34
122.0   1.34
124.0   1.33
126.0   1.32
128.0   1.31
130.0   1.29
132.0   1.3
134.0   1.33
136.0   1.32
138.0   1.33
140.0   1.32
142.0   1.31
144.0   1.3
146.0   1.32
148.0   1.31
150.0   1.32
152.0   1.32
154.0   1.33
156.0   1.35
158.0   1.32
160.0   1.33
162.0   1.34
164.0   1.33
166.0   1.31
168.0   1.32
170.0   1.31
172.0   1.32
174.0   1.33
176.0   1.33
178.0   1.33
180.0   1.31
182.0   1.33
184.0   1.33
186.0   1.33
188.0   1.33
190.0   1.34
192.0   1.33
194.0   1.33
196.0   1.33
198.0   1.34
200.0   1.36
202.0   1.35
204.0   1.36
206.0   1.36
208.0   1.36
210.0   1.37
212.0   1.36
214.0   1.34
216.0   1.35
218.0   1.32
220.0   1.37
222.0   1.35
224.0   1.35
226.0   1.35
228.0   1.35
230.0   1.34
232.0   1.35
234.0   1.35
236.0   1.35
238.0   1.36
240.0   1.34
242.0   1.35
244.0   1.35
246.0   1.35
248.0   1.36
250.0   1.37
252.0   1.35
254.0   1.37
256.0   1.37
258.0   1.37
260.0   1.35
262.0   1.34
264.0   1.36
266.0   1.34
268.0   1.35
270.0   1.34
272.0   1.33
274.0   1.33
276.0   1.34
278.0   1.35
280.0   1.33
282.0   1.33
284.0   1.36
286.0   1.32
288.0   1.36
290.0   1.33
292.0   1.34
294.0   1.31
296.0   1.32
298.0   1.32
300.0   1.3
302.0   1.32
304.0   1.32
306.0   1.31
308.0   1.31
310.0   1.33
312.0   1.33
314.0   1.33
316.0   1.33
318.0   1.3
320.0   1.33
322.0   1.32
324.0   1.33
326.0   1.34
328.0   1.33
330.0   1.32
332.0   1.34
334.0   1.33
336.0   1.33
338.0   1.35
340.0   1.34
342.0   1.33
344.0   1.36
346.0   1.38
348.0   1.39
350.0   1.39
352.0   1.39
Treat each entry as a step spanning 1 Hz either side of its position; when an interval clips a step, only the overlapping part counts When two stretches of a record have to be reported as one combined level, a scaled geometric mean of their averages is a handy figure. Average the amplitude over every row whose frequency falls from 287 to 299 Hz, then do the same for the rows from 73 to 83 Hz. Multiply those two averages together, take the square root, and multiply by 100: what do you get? 134.3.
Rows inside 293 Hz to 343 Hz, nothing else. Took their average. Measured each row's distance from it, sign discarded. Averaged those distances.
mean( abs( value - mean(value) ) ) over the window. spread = 0.0098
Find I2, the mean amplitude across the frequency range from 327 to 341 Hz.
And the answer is 1.33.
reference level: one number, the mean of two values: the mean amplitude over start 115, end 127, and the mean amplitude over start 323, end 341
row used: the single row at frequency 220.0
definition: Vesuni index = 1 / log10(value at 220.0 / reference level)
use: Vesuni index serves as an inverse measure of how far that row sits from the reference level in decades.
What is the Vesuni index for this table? 88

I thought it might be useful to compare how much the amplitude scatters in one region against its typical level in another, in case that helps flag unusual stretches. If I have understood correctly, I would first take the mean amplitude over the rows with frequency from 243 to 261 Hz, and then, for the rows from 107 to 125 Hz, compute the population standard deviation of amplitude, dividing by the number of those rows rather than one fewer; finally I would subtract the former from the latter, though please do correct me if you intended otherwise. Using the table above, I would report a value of -1.355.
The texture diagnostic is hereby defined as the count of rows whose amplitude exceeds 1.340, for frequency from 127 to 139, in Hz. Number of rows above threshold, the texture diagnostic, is 0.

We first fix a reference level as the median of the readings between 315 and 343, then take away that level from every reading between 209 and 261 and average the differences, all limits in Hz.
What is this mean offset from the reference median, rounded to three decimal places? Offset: 0.023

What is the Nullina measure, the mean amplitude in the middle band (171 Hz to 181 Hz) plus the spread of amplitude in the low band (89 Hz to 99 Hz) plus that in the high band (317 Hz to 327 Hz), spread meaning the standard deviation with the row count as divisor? 1.35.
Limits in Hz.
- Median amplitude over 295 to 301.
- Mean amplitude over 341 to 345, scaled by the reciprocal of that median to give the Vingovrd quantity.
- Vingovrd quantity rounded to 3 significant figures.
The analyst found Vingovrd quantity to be 1.02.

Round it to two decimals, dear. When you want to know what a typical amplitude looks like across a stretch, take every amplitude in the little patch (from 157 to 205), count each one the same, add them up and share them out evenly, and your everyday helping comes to 1.33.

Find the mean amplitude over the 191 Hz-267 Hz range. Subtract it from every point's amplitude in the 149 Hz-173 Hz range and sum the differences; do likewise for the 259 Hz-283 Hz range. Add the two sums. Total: -0.44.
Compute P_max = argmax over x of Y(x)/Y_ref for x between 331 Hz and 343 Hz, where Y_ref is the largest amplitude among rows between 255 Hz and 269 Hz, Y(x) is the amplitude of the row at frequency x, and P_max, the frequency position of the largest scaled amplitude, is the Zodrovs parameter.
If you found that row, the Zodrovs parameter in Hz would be 338.0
